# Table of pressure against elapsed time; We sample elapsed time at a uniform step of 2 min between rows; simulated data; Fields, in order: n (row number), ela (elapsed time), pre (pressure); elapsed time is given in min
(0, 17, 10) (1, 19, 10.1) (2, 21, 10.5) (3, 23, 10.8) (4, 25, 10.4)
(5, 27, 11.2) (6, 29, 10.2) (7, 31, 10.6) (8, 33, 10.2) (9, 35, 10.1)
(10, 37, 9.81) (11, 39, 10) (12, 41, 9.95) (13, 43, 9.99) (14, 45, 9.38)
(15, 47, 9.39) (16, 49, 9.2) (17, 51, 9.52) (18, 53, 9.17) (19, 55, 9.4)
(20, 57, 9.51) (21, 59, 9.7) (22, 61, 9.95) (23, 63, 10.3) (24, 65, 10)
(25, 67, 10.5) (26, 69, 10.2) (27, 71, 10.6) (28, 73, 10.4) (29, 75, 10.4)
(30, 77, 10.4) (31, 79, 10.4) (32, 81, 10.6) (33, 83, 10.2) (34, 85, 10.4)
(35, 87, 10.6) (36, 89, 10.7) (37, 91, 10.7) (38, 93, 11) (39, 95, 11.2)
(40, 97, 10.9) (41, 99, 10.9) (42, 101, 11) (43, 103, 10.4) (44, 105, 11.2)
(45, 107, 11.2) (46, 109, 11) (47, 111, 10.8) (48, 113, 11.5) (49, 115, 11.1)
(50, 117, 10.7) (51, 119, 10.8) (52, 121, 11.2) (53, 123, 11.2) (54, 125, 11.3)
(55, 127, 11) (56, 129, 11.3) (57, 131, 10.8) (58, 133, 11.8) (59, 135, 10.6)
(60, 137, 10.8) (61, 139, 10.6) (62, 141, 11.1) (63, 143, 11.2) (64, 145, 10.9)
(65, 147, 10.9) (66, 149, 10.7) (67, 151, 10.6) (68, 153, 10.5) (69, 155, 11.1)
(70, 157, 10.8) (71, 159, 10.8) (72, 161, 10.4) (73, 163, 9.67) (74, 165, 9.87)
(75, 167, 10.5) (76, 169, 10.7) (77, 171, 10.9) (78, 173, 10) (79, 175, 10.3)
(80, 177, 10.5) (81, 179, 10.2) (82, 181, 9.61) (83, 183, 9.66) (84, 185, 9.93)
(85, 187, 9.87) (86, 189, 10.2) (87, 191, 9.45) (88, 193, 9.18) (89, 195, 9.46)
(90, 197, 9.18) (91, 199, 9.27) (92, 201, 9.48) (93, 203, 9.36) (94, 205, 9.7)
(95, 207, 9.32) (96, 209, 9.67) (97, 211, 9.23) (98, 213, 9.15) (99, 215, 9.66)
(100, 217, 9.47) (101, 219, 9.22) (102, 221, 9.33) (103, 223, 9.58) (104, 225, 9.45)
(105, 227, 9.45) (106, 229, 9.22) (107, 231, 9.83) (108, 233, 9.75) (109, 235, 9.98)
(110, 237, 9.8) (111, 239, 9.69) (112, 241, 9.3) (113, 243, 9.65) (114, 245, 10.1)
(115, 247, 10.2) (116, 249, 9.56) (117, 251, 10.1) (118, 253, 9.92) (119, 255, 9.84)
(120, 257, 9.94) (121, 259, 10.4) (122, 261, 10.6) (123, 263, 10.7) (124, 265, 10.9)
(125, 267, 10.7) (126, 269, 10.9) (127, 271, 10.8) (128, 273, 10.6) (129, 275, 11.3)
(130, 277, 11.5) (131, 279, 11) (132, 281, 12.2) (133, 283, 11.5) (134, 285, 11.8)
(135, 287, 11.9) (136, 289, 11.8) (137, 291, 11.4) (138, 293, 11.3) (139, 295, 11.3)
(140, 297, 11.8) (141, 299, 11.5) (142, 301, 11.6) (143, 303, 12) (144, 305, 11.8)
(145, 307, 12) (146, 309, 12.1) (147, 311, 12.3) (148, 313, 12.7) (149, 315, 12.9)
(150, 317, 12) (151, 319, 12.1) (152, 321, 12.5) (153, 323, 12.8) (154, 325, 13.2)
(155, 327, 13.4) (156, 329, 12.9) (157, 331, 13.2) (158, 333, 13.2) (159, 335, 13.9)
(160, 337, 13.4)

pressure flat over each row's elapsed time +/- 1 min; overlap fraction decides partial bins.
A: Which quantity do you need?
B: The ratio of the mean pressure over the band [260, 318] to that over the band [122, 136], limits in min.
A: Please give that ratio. 1.04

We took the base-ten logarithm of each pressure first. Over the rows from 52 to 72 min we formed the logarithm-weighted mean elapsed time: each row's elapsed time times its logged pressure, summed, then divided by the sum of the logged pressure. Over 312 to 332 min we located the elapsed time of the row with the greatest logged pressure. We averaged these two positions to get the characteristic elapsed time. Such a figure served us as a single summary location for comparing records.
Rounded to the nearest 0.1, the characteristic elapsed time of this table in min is 194.6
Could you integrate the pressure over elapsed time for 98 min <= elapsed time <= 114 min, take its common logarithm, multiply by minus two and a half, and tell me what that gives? -5.61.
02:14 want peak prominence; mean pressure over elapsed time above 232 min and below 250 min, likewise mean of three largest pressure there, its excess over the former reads 0.31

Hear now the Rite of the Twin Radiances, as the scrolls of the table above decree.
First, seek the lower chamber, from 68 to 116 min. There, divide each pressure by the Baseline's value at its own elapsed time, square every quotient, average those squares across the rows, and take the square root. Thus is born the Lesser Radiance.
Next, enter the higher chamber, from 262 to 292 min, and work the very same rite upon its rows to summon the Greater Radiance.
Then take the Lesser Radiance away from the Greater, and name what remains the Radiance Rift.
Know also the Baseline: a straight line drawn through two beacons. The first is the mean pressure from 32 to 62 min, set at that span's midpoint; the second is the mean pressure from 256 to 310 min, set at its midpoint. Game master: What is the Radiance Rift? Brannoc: -0.074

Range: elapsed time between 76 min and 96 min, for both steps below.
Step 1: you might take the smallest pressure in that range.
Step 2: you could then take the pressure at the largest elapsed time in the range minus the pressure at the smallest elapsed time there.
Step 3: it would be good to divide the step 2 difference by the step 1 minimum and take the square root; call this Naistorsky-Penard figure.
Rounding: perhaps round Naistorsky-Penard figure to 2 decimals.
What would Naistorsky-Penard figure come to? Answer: 0.28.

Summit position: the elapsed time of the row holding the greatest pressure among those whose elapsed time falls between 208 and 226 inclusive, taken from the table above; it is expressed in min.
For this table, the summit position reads 209 min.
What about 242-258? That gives 247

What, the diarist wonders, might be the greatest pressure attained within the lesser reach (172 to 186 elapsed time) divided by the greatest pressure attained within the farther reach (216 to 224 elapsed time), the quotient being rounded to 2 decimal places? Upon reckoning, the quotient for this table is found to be 1.10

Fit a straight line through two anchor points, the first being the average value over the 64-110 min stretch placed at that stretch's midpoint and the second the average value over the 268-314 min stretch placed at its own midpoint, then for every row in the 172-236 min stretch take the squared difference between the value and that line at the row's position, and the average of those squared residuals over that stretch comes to 2.7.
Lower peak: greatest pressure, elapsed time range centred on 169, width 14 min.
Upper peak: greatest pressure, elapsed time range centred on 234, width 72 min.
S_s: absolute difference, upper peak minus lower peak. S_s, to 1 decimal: 0.0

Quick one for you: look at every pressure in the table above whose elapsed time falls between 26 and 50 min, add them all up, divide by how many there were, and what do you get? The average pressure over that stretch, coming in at 10.0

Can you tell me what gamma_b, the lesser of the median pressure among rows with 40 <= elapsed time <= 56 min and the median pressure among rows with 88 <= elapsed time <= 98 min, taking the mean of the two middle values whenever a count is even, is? 9.4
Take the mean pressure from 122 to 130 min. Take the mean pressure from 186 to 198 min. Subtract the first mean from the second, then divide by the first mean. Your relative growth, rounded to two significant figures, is -0.15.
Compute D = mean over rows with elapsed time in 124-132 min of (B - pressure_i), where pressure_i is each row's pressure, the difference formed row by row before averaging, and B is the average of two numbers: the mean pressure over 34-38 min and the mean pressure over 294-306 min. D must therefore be -0.3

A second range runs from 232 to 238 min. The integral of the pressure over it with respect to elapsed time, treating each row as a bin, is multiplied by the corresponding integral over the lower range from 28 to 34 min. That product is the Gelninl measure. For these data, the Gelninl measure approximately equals 3662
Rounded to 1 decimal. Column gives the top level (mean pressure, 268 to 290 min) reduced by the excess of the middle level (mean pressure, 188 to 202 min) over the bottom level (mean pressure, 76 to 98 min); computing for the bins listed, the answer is 12.6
